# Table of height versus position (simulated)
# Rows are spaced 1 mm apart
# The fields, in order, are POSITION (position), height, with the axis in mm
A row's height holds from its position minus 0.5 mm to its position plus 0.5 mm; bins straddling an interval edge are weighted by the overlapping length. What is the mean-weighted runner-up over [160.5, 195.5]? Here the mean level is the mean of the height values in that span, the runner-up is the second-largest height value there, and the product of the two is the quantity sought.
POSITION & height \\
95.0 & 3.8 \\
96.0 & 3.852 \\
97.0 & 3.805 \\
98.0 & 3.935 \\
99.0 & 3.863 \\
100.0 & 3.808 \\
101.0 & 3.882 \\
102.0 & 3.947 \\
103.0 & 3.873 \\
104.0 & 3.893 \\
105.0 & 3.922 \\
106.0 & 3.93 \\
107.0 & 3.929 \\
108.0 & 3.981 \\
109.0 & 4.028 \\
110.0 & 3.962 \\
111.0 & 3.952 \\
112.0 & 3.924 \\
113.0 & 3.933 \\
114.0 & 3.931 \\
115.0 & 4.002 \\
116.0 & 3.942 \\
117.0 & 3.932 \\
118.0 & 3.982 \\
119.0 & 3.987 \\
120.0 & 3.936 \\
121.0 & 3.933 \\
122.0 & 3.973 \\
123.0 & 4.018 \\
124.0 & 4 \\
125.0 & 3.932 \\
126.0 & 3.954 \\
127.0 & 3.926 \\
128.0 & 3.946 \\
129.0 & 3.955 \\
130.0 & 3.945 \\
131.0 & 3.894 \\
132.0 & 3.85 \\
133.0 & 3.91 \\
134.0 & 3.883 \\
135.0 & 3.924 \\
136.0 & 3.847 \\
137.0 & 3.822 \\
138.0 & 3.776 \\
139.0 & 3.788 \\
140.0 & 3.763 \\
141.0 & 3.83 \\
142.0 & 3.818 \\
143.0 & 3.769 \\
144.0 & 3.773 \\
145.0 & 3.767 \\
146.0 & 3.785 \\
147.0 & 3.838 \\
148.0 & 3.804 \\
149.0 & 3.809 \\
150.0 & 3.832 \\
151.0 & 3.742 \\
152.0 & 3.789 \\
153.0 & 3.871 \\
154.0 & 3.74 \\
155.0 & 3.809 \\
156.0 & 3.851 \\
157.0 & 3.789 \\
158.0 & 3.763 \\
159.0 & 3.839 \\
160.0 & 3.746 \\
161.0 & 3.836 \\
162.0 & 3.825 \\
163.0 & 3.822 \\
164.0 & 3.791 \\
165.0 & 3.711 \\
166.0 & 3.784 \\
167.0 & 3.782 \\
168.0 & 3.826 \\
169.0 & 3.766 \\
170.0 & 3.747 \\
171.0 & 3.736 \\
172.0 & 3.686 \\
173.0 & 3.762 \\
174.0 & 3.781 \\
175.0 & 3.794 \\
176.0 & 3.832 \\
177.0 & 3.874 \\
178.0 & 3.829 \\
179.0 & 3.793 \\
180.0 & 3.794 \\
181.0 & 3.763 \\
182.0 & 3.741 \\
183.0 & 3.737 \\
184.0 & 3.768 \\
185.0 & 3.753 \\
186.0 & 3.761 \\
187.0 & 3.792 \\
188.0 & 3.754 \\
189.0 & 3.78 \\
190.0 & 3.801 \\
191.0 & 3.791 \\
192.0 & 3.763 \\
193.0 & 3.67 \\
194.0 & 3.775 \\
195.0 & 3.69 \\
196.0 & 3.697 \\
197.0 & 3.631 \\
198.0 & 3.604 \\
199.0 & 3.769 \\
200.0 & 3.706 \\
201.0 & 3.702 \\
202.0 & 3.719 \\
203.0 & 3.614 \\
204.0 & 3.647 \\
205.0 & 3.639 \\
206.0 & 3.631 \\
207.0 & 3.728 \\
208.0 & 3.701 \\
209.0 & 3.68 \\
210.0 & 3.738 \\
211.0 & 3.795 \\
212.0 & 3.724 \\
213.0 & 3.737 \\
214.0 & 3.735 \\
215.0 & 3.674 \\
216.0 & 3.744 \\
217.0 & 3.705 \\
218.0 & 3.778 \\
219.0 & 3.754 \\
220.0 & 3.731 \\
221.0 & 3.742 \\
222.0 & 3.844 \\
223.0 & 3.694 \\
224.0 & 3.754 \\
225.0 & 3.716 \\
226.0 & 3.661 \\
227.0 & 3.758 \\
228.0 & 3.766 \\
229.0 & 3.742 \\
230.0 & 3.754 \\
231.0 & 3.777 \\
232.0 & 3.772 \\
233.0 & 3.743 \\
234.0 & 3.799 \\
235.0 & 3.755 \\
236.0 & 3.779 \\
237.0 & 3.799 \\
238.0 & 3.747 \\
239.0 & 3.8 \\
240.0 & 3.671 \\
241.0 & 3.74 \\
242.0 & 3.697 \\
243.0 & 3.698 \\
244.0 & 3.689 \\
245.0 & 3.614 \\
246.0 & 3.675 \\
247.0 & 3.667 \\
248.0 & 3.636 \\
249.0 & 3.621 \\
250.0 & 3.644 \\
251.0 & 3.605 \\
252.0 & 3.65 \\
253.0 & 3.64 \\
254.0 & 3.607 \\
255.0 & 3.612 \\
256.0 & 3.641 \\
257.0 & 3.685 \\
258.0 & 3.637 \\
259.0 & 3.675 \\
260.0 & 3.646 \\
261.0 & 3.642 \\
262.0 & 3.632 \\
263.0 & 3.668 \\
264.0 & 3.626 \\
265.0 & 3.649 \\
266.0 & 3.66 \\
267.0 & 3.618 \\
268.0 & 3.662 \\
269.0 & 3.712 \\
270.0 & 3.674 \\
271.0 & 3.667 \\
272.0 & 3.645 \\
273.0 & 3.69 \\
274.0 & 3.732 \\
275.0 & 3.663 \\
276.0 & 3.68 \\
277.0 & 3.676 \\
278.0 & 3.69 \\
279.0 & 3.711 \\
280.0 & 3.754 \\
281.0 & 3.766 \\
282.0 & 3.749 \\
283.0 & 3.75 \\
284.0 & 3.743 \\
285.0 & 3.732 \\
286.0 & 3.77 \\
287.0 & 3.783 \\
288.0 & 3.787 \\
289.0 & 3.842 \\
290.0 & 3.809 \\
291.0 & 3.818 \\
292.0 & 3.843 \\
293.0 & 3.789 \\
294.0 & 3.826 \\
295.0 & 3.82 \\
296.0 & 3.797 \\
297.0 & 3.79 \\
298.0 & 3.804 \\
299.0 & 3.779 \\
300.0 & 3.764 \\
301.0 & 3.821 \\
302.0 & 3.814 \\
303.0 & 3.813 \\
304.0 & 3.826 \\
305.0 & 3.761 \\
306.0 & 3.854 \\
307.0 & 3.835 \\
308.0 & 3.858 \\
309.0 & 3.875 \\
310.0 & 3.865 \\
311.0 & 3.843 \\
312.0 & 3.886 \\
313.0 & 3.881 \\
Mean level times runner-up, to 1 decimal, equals 14.5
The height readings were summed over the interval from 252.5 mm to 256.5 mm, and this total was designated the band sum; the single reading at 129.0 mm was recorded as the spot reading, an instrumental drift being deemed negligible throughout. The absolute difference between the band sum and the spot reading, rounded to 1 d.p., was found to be 10.5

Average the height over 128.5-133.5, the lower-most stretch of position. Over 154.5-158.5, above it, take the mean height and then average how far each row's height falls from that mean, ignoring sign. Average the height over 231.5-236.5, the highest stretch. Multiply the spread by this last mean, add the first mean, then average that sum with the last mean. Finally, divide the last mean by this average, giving 0.969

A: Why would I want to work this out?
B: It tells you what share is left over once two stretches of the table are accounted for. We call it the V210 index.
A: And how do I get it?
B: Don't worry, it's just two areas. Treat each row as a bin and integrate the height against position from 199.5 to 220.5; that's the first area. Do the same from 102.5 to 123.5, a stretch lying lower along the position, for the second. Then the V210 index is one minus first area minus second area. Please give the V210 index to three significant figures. -160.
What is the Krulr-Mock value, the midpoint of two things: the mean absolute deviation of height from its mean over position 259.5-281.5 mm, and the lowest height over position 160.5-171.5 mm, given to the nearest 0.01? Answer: 1.87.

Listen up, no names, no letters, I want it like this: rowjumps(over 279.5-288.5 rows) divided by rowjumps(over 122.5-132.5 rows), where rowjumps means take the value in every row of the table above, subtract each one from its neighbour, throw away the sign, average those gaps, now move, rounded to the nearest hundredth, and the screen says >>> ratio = 0.43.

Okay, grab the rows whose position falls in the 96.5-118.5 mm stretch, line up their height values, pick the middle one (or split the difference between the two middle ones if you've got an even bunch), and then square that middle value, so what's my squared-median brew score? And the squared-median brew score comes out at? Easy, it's 15.5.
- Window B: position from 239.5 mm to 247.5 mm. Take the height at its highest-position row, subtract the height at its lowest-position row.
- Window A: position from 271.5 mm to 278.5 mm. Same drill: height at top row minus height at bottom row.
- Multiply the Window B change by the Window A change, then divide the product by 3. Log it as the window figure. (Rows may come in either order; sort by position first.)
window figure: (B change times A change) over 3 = -0.0001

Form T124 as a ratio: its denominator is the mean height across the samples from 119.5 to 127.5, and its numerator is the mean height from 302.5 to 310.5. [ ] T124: 0.969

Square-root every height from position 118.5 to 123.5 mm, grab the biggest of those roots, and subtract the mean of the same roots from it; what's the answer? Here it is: 0.0122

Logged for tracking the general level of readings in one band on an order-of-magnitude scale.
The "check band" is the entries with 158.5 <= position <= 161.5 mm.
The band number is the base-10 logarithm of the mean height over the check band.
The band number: 0.581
